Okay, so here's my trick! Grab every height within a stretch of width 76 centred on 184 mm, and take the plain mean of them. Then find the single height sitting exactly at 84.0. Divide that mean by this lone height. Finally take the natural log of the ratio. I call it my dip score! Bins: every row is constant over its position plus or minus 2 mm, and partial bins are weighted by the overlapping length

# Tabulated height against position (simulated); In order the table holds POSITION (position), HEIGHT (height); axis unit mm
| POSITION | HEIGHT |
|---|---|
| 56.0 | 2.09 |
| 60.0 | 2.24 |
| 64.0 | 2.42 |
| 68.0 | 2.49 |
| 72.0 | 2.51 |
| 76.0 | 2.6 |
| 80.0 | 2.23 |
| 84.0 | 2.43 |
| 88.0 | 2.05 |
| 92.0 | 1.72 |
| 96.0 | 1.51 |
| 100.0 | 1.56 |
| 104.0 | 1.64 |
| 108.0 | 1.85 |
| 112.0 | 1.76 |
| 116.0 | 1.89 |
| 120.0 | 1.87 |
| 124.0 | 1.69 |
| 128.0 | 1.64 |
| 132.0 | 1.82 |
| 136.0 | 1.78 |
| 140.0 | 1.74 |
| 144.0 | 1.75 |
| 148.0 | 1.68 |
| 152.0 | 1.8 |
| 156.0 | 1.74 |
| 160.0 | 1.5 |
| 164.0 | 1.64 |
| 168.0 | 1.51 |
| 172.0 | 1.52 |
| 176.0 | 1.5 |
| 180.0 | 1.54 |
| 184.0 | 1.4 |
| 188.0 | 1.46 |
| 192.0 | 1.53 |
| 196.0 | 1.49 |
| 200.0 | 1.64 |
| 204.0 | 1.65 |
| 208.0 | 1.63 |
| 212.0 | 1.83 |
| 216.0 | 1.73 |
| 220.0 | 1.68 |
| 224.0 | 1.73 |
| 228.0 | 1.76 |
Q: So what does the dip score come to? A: -0.4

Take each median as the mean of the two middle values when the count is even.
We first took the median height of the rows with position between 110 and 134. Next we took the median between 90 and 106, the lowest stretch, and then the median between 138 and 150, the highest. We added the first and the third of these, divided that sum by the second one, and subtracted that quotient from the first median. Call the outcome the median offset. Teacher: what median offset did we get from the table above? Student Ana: -0.42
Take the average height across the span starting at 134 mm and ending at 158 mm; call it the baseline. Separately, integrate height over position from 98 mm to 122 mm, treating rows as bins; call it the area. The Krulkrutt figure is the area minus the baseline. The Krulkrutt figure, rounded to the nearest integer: 41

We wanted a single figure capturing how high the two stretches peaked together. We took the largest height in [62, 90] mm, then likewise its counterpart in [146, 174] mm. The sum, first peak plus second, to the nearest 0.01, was 4.40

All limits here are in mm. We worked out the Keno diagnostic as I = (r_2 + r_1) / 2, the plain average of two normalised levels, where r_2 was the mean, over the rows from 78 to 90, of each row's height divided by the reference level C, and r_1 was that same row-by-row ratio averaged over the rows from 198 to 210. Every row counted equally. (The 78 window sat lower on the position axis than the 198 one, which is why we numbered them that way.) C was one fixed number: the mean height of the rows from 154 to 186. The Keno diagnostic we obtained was 1.26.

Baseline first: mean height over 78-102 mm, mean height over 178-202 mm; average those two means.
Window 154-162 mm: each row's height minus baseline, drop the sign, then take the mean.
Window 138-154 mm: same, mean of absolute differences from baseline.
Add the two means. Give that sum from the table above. 0.2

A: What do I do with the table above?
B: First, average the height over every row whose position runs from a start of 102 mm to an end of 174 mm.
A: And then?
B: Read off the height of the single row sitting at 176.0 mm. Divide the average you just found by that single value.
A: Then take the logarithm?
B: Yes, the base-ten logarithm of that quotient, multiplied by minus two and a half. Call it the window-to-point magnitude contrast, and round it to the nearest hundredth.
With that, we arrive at -0.14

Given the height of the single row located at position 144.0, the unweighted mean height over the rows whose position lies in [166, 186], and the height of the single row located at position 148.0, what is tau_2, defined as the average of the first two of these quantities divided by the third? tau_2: 0.97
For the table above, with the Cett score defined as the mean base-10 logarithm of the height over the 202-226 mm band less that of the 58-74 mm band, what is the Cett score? -0.150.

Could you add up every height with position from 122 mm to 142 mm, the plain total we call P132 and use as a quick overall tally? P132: 8.7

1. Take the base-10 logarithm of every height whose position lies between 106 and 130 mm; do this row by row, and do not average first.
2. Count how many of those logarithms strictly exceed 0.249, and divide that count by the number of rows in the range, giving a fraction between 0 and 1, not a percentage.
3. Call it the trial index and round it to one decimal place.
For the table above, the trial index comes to 0.5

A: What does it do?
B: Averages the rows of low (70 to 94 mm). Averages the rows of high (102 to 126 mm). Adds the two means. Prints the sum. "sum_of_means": 4.04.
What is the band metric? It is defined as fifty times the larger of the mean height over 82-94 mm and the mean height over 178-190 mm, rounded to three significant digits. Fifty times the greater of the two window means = 103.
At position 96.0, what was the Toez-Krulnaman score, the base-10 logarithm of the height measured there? 0.18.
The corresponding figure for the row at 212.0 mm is 0.26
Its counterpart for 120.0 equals 0.27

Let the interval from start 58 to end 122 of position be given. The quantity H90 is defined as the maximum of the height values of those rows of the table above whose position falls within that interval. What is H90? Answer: 2.6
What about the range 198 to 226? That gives 1.83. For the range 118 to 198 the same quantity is 1.87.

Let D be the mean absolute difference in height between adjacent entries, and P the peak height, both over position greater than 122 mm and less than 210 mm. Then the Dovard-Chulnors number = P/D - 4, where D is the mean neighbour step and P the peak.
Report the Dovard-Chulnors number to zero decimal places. 19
